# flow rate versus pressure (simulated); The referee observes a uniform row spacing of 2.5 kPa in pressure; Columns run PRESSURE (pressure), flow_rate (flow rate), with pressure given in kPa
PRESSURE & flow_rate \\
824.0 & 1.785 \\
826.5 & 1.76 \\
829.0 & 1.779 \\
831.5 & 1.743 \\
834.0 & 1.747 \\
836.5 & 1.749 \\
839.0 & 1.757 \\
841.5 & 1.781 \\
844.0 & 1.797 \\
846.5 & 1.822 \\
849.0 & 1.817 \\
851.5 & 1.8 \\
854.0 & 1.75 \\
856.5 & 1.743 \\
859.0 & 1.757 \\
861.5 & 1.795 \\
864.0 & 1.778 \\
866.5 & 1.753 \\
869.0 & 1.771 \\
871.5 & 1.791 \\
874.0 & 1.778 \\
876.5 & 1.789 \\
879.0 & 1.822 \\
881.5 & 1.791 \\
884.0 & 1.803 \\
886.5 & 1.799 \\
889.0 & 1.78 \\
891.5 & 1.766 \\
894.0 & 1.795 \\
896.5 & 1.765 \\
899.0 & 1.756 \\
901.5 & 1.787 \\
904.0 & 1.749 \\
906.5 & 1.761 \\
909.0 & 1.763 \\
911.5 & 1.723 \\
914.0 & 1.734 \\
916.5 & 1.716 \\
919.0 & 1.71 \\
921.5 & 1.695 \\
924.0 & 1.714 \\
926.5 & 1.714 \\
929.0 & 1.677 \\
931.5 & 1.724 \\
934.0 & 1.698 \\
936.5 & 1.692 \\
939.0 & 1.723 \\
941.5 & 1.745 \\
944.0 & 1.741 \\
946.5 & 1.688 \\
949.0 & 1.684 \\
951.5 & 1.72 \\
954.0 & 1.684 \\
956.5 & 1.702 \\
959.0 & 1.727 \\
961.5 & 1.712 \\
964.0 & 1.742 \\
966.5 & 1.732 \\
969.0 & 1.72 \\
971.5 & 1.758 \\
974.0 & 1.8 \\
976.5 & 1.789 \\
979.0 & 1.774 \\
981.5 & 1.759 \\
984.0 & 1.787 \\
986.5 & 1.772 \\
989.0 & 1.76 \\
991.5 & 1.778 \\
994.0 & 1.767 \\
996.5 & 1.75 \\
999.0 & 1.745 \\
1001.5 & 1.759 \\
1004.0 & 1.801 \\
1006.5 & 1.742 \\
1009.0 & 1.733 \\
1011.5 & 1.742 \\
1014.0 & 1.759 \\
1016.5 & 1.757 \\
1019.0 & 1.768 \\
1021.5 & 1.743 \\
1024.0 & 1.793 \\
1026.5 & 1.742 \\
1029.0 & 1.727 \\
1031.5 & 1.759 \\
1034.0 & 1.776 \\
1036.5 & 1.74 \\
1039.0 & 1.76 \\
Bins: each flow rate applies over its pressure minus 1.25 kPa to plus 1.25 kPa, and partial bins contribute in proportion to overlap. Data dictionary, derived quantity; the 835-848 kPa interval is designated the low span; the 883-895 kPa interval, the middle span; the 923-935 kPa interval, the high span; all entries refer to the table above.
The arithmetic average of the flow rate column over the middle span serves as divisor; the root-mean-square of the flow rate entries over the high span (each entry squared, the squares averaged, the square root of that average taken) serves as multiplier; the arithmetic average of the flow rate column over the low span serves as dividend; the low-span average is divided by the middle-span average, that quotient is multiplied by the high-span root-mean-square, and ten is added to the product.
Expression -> 11.7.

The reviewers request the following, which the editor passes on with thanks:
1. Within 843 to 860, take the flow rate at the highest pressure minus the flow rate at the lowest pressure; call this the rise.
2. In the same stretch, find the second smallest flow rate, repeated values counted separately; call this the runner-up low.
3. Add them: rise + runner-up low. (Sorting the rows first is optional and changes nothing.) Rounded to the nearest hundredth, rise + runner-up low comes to 1.71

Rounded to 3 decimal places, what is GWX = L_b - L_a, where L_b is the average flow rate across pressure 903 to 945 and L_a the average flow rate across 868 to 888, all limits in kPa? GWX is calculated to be -0.071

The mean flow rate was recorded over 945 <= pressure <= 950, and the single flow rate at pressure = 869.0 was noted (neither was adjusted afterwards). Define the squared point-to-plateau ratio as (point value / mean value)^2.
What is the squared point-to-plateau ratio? 1.10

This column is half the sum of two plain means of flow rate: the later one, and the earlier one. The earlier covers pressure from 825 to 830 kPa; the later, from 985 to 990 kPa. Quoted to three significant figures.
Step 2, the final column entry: 1.77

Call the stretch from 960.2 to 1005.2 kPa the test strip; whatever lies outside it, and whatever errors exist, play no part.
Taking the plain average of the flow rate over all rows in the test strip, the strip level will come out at 1.76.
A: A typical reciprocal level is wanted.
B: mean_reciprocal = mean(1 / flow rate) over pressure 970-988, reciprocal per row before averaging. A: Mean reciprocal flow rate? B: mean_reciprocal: 0.563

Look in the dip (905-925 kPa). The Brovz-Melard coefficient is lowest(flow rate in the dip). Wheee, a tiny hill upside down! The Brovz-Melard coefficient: 1.695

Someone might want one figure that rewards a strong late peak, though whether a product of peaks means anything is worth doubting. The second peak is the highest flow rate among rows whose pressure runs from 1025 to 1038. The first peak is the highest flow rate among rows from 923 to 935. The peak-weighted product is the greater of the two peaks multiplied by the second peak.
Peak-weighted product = 3.15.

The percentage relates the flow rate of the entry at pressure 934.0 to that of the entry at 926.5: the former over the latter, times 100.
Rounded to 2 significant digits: 99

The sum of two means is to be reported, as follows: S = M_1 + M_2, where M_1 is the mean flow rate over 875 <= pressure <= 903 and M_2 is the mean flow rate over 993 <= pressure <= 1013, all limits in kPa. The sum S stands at 3.54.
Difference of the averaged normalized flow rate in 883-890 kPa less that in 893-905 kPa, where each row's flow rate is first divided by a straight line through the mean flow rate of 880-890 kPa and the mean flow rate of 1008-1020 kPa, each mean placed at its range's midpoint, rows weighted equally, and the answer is 0.011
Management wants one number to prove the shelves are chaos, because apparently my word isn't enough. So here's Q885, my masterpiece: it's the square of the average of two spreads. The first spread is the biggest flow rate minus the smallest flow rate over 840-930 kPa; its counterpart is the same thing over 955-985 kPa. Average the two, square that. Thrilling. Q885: 0.015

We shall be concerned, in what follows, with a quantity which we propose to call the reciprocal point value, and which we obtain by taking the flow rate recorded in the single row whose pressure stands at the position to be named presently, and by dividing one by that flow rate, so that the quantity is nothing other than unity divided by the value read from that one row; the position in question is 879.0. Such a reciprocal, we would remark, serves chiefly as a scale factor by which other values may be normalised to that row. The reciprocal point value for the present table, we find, 0.549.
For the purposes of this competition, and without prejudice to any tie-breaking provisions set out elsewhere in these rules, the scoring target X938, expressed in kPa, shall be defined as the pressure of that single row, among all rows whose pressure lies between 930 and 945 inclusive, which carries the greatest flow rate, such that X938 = 941.5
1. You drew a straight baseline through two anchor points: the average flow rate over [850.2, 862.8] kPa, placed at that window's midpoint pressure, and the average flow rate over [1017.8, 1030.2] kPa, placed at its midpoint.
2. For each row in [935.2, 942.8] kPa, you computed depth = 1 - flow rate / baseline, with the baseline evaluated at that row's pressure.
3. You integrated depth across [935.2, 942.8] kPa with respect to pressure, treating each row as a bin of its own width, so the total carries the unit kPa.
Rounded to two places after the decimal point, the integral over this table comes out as 0.18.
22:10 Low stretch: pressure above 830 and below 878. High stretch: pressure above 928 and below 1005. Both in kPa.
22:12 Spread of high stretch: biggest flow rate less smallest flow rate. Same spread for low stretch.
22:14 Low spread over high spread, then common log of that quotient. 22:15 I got -0.20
